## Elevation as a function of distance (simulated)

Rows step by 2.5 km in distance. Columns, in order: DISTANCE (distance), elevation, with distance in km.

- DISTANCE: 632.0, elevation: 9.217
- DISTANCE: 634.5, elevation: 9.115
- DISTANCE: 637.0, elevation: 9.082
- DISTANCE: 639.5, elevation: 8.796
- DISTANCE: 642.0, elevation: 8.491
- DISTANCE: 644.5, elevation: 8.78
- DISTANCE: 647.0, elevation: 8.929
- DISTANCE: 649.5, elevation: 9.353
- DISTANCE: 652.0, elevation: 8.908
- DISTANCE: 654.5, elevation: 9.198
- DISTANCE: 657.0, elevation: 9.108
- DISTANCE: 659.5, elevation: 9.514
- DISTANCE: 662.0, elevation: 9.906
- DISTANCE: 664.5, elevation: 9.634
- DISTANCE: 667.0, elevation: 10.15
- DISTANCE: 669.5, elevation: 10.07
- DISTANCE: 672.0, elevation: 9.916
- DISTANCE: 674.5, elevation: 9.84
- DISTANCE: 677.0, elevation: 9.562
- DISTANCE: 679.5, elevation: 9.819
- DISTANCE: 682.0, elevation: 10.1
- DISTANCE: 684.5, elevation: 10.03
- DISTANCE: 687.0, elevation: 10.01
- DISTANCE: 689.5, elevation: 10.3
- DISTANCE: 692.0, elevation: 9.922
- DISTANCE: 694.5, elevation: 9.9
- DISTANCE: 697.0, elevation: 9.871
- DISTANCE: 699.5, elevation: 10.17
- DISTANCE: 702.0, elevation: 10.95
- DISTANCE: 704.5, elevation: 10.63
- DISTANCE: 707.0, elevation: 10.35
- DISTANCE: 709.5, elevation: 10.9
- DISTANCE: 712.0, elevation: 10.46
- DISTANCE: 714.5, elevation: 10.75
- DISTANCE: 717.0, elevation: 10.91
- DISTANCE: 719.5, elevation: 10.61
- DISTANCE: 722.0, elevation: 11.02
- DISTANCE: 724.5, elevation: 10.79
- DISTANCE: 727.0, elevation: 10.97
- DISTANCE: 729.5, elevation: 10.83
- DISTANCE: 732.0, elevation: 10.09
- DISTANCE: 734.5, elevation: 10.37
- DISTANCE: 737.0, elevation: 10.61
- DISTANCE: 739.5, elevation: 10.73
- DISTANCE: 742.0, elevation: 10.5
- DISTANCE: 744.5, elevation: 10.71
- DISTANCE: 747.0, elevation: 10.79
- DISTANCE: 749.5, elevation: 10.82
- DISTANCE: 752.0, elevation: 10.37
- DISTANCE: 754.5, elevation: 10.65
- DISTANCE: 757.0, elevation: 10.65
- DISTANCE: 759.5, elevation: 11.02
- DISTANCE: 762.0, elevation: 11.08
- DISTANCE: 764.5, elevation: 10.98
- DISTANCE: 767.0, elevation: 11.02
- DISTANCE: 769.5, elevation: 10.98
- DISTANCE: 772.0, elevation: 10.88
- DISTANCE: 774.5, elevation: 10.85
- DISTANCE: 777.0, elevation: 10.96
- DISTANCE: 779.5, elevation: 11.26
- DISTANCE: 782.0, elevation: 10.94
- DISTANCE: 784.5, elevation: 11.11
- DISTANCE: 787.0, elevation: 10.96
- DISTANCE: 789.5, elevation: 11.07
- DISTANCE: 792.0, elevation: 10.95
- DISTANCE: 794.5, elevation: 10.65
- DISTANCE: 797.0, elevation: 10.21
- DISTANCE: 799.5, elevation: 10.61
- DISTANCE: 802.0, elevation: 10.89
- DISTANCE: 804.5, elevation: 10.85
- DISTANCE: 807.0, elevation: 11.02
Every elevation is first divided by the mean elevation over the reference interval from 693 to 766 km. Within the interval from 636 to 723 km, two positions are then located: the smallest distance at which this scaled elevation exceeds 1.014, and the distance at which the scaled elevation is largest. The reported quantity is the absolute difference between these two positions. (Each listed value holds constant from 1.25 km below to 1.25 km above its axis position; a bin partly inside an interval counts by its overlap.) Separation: 20 km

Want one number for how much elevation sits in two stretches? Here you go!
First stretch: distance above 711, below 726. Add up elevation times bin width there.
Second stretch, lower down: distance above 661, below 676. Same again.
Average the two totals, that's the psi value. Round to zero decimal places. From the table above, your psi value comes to 155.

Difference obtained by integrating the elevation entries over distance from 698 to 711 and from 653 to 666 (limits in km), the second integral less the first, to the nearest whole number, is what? -14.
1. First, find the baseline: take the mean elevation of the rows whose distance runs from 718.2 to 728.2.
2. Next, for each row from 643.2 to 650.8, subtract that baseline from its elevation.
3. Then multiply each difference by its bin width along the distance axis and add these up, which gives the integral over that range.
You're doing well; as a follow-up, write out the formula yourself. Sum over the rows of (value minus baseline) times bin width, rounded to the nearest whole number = -14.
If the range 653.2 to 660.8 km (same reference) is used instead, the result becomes -12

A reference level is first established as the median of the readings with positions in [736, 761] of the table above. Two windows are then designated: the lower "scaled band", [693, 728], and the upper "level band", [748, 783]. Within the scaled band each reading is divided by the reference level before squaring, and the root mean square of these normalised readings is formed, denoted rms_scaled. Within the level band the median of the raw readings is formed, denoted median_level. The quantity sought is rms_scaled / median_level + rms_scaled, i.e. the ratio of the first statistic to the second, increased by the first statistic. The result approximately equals 1.08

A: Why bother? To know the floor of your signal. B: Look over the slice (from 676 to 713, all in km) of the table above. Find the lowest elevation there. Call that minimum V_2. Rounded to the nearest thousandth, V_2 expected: 9.562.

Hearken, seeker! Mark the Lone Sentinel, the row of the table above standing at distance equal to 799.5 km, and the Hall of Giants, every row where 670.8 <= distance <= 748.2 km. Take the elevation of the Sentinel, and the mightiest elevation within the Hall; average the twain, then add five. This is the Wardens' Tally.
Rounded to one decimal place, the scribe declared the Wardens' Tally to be 15.8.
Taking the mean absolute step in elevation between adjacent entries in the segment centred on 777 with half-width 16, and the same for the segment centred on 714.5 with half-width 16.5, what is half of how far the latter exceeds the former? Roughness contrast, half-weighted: 0.10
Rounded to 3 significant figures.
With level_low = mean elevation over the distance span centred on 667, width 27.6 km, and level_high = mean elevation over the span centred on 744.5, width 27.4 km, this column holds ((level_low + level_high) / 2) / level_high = 0.959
